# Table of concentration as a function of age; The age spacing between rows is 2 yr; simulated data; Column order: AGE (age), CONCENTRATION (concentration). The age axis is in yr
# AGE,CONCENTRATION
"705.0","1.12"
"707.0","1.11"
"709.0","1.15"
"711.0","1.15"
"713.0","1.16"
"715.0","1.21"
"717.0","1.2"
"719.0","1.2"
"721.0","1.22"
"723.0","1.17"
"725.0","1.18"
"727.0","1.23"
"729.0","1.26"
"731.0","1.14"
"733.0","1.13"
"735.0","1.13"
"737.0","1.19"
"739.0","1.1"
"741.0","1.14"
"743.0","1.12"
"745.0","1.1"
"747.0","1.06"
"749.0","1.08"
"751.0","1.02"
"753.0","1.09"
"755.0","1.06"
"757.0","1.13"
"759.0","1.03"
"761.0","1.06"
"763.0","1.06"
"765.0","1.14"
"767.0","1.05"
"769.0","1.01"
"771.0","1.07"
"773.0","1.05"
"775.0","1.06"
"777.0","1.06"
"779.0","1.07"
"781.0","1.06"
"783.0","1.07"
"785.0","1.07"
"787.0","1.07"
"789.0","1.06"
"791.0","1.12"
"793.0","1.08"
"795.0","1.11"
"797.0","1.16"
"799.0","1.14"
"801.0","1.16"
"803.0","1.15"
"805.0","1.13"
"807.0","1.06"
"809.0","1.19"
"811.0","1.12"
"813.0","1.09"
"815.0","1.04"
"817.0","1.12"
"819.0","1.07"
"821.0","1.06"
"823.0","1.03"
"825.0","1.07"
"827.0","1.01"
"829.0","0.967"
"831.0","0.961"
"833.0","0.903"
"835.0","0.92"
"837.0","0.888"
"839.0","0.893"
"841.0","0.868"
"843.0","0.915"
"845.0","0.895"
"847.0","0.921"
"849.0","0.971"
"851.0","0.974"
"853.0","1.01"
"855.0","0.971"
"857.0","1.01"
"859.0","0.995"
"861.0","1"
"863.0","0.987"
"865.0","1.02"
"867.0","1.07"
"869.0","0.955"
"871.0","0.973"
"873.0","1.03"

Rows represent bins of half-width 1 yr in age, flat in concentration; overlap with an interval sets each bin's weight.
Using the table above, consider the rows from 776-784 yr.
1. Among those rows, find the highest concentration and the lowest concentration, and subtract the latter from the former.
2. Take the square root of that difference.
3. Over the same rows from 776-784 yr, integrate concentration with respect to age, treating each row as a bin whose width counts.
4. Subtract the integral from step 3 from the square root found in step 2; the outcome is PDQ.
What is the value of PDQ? -8.4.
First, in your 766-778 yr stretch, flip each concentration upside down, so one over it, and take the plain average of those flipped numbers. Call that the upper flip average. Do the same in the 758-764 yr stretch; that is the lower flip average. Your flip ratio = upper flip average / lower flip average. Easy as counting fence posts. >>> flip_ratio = 1.00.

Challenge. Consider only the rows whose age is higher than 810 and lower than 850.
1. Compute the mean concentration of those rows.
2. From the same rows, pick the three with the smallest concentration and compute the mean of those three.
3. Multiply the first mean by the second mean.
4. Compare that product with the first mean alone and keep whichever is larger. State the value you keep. 0.99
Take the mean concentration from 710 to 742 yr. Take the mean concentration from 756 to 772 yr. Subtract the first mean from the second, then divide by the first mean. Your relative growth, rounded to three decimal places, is -0.091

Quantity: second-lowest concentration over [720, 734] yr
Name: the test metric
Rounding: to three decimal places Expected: 1.140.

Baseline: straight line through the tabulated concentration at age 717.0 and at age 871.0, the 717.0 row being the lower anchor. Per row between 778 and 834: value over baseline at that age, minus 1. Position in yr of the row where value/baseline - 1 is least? 833.0 yr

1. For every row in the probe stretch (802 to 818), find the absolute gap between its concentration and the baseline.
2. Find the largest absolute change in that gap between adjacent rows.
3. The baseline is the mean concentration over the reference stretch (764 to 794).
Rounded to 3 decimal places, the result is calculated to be 0.111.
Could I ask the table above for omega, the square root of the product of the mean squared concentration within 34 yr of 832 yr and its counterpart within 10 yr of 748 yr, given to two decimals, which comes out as 1.11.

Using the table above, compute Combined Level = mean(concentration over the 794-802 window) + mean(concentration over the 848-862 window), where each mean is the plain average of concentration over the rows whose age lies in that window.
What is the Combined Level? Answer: 2.13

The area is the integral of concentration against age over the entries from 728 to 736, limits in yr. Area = 9.3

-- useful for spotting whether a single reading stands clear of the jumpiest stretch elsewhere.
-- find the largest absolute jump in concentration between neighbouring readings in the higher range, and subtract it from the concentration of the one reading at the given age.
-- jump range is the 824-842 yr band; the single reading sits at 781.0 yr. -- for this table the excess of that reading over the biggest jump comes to 1.00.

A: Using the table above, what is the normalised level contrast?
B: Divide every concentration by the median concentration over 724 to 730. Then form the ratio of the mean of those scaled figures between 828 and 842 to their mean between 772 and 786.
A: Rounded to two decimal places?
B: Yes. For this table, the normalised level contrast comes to 0.86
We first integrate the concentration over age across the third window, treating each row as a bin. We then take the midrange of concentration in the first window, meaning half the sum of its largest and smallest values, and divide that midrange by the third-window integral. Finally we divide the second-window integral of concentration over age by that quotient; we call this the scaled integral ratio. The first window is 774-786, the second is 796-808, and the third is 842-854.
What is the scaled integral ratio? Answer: 145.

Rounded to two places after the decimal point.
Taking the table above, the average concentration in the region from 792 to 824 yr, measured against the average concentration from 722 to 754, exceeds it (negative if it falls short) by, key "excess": -0.03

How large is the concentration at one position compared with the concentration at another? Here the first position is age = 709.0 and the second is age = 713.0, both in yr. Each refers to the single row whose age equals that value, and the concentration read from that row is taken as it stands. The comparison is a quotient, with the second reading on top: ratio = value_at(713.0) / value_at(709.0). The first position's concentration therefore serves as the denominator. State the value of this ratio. 1.01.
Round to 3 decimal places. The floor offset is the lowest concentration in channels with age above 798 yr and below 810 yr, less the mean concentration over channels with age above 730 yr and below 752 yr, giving -0.050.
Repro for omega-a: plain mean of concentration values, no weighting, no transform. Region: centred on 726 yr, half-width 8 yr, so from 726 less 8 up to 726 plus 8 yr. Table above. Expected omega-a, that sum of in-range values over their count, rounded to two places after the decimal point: 1.19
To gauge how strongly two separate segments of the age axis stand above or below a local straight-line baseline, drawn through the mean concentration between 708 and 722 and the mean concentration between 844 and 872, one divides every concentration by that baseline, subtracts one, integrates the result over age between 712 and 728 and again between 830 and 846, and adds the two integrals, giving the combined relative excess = -1.4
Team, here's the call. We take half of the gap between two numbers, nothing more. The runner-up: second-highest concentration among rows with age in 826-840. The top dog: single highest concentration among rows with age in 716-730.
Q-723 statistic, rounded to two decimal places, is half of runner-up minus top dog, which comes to -0.15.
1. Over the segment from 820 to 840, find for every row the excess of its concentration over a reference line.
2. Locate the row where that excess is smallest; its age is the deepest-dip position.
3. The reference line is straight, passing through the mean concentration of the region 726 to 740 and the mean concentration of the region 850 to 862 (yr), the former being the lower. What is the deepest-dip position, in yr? 837.0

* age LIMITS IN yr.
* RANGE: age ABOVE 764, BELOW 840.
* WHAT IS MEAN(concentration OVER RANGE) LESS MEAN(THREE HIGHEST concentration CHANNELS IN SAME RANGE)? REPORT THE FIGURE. -0.11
